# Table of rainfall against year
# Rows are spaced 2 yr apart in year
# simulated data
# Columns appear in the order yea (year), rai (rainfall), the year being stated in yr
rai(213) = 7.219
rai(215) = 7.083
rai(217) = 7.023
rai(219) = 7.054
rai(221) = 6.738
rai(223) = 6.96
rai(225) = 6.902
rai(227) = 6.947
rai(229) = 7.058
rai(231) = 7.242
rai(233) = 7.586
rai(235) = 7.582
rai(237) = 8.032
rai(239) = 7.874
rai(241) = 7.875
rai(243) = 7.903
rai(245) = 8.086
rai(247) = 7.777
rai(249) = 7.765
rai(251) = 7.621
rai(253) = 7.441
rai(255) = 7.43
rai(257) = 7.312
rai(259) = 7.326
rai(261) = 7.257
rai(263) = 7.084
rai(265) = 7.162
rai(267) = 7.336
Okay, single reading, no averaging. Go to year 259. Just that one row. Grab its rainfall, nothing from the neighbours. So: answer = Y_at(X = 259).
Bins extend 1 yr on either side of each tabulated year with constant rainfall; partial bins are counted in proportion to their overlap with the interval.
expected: 7.326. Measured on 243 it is 7.903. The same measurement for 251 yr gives 7.621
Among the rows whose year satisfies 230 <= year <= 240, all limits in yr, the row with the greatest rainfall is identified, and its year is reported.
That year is 237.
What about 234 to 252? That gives 245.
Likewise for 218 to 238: 237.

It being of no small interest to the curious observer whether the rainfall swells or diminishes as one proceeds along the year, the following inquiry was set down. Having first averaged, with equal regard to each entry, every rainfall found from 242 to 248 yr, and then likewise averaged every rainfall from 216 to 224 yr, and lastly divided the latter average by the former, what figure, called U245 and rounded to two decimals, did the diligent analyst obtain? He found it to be 0.88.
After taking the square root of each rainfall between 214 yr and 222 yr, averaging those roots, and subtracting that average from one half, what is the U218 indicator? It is -2.14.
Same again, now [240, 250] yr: -2.31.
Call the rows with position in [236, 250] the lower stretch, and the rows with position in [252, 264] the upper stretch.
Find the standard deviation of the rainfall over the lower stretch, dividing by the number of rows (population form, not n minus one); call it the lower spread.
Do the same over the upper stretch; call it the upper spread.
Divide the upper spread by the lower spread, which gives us 1.1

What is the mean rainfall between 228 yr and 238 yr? 7.50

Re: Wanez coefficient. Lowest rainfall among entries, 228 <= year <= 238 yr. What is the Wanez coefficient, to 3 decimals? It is 7.058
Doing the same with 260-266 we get 7.084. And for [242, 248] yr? 7.777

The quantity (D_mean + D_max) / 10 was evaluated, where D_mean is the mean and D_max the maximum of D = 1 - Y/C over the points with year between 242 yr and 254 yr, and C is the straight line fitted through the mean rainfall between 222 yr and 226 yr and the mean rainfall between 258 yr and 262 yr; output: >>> -0.0113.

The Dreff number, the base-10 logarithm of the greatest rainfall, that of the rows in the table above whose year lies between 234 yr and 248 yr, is 0.91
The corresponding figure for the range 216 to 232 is 0.86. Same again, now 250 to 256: 0.88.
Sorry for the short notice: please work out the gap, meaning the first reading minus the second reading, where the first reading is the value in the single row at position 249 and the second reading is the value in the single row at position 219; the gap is 0.7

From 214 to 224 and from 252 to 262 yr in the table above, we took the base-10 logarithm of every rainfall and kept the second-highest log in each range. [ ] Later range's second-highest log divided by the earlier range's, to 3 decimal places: 1.027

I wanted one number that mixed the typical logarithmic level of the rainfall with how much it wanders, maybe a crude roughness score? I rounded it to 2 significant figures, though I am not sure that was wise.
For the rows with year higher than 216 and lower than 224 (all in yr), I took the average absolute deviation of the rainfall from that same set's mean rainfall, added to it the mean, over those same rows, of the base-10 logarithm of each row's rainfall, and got 0.94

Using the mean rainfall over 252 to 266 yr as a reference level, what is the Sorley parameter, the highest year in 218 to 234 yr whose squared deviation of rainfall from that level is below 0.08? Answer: 231 yr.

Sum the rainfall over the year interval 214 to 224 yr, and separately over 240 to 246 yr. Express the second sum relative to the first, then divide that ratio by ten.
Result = 0.068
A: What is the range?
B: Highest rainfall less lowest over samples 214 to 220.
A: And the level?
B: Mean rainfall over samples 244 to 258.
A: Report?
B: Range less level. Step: -7.6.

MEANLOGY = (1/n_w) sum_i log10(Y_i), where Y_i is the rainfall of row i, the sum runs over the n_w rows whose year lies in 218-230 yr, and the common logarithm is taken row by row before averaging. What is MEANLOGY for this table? 0.84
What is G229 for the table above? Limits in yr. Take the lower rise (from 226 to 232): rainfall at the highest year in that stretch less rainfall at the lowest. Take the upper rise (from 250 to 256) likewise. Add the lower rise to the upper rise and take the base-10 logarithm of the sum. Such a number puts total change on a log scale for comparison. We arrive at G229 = -0.98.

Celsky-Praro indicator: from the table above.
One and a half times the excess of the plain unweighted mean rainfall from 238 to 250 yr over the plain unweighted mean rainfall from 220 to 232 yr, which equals 1.4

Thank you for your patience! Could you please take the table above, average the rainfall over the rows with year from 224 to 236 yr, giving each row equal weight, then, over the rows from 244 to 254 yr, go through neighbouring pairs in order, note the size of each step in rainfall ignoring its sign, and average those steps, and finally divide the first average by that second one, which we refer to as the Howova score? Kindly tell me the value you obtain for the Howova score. 45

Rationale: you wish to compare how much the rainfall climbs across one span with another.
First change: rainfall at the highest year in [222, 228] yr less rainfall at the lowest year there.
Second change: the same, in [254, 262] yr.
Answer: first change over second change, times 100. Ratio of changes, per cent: 8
